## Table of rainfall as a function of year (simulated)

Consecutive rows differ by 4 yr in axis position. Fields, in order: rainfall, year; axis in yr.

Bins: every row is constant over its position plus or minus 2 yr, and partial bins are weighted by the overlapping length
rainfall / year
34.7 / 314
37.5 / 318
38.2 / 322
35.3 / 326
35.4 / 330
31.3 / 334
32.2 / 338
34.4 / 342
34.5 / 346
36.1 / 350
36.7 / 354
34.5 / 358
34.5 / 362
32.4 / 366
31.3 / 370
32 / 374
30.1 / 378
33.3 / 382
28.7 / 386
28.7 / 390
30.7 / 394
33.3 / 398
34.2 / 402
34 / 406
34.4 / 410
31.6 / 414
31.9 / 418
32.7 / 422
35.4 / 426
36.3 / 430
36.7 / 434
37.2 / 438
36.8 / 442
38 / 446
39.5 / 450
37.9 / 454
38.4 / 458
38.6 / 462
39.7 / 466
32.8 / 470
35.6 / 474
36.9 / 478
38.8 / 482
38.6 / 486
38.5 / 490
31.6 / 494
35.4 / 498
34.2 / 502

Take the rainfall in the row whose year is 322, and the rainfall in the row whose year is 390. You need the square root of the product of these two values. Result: 33.1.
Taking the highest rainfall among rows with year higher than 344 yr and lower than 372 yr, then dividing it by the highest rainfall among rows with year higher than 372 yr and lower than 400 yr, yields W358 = 1.10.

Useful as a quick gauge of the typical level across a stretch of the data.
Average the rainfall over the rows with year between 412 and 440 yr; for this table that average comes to 35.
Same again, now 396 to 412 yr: 34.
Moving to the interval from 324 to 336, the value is 34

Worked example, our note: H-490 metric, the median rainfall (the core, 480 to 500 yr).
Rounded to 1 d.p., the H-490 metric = 38.5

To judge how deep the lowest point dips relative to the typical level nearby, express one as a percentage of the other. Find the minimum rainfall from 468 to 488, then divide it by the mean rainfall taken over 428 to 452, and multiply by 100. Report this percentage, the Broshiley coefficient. 88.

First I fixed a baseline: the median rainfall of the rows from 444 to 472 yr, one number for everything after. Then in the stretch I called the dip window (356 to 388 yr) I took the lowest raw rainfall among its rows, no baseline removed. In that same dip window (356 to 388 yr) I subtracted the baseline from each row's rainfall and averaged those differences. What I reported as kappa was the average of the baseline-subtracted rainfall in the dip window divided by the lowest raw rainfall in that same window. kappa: -0.22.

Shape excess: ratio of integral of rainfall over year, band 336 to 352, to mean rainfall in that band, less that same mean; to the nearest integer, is -18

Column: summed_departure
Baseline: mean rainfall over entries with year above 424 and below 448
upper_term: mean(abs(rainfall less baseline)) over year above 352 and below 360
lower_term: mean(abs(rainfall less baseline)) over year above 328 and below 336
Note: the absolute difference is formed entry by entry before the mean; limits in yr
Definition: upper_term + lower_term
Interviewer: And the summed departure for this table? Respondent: 4.5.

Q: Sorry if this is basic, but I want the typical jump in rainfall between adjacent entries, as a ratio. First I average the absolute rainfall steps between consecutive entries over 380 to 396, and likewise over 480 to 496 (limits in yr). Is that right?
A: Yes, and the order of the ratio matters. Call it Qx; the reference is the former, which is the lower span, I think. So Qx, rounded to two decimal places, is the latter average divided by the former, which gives 1.09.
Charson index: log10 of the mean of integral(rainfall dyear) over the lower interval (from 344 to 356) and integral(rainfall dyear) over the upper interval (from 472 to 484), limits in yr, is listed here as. 2.64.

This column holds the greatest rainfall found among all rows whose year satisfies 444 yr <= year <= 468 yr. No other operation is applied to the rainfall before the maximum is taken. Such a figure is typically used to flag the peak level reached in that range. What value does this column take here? 39.7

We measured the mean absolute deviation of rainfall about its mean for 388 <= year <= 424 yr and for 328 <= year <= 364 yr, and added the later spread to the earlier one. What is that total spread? 2.7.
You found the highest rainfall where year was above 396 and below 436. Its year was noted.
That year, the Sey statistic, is 434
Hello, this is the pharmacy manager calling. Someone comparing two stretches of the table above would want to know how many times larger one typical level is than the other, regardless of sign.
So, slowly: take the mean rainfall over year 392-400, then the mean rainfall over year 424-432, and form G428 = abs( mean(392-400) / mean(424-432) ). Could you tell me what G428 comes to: 0.89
